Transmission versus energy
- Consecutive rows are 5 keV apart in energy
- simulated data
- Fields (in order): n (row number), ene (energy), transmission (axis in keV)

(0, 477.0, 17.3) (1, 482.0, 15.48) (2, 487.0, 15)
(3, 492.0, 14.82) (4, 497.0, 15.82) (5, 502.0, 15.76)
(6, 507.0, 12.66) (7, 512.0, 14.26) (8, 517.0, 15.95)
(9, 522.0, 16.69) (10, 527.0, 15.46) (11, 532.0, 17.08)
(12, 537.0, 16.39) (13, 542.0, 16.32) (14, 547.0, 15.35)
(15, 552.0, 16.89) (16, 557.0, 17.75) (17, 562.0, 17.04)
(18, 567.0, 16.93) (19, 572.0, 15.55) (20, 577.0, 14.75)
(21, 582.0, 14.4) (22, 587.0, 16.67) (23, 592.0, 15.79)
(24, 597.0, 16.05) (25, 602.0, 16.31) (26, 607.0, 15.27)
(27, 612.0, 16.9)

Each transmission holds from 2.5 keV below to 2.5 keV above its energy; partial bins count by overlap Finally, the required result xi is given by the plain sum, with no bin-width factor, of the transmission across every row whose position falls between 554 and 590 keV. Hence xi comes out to 113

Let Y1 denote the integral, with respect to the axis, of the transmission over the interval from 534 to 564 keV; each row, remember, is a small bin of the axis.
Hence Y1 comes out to 499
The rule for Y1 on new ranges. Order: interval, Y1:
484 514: 442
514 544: 488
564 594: 471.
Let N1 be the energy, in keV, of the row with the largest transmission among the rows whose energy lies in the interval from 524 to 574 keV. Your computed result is 557.0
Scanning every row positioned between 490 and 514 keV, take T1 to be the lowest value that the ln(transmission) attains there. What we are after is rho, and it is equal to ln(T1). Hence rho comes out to 0.93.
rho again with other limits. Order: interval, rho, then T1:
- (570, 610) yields 0.98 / 2.67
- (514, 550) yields 1.00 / 2.73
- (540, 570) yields 1.00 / 2.73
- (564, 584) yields 0.98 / 2.67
